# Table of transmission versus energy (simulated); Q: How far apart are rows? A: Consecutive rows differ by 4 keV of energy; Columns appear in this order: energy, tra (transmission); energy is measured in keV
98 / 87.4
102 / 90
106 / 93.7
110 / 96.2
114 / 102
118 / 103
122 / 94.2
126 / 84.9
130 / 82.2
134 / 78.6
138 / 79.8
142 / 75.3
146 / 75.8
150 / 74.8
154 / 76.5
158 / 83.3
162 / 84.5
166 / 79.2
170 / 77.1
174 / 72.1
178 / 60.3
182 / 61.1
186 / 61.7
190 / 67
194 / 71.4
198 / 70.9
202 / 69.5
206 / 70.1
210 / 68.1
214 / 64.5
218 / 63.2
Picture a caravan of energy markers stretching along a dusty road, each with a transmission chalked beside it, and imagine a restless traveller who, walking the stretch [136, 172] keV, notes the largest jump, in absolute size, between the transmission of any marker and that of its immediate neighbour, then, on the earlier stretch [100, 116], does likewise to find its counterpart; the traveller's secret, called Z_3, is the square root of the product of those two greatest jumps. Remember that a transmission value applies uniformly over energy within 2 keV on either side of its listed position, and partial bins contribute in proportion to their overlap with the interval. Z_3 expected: 6.3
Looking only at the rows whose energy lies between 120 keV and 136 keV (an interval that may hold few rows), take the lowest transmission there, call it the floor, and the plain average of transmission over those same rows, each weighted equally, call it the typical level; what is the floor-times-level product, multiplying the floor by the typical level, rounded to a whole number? 6679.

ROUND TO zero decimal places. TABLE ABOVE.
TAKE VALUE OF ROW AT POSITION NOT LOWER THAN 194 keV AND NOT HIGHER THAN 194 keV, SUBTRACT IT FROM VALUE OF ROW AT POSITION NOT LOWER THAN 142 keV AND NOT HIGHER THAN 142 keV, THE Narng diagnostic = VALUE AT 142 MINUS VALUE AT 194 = 4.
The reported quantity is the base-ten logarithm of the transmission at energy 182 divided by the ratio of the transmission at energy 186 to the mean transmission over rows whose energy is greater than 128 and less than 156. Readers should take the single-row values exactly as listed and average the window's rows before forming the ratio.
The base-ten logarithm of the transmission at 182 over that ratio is 1.89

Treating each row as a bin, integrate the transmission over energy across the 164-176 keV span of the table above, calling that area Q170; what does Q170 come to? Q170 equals 914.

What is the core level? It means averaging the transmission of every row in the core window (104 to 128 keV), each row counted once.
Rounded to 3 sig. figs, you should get 95.7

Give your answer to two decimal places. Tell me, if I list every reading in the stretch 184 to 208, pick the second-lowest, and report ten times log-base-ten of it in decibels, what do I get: 18.26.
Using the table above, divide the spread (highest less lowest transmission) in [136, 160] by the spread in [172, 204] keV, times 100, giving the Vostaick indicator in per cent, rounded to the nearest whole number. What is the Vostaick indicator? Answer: 72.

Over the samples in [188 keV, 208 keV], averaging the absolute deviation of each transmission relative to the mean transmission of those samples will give 1.2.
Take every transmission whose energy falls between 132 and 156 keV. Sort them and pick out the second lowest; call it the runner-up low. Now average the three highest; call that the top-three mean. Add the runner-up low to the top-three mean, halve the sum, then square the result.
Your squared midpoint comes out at 5898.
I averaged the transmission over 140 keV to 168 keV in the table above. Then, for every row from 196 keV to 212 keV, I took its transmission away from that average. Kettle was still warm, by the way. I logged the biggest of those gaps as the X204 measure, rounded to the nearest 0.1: 10.4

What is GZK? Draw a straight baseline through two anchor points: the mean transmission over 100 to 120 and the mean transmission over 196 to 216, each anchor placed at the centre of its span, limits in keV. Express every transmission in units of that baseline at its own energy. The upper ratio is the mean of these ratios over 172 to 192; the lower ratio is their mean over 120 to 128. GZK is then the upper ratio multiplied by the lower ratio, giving 0.82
